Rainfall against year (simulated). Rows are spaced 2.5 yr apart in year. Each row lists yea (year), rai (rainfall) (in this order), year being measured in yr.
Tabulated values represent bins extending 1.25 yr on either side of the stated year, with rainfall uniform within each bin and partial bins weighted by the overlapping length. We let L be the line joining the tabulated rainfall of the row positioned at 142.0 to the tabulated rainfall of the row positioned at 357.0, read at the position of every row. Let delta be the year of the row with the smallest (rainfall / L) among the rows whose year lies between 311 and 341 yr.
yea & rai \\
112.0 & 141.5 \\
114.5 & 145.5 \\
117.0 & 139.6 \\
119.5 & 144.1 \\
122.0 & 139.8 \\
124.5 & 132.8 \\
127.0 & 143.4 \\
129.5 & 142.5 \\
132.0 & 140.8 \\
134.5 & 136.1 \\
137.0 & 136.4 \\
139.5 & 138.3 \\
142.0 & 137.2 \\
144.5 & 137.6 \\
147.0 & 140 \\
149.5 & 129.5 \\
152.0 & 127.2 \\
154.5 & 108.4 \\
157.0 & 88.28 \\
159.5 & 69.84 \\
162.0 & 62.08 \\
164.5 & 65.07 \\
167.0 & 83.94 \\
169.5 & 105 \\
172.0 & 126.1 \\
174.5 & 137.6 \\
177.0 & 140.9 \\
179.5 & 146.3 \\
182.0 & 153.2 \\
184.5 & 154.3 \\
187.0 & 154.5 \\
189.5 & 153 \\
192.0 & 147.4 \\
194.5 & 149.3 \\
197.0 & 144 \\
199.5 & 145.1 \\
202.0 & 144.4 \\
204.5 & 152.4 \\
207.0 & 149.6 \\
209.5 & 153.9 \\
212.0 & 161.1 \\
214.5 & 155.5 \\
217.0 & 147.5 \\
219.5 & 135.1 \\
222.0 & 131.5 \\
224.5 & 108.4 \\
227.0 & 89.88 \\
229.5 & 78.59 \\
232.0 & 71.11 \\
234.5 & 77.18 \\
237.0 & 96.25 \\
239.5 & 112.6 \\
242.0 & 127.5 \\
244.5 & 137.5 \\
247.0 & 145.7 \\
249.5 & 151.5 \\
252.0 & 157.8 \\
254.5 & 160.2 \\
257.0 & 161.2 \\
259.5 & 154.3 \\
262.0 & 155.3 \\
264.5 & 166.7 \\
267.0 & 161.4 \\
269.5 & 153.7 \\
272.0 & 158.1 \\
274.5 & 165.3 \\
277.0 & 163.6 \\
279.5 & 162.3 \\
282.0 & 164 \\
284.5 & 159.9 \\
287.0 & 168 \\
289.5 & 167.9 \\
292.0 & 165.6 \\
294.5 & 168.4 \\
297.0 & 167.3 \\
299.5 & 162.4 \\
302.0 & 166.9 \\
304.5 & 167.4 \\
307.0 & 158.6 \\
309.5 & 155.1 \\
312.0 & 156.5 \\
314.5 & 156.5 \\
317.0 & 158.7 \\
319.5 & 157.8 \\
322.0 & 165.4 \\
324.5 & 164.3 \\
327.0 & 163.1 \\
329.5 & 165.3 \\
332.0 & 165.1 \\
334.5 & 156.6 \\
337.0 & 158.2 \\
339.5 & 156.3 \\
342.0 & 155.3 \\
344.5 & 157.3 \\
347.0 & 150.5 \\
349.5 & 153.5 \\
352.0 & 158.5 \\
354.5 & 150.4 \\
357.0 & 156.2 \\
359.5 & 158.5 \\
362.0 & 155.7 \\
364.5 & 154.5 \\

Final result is 339.5 yr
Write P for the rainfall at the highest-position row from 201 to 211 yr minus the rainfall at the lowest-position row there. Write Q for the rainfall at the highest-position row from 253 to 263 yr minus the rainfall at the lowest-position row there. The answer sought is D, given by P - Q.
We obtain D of 14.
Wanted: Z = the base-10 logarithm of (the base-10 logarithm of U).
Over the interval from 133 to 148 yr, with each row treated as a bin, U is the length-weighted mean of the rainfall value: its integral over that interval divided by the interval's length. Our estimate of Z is 0.330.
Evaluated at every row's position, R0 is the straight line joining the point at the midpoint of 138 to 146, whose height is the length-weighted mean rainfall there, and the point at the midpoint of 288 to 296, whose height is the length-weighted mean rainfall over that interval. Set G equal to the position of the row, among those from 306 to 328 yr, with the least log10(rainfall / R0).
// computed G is 309.5 yr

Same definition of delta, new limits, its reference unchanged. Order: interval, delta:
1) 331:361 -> 354.5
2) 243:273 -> 244.5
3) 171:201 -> 172.0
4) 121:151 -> 149.5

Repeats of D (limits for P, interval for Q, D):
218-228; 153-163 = 1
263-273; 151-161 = 49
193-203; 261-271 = -3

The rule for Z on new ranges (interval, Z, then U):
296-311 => 0.345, 163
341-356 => 0.340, 154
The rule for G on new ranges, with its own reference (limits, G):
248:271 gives 269.5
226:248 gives 232.0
